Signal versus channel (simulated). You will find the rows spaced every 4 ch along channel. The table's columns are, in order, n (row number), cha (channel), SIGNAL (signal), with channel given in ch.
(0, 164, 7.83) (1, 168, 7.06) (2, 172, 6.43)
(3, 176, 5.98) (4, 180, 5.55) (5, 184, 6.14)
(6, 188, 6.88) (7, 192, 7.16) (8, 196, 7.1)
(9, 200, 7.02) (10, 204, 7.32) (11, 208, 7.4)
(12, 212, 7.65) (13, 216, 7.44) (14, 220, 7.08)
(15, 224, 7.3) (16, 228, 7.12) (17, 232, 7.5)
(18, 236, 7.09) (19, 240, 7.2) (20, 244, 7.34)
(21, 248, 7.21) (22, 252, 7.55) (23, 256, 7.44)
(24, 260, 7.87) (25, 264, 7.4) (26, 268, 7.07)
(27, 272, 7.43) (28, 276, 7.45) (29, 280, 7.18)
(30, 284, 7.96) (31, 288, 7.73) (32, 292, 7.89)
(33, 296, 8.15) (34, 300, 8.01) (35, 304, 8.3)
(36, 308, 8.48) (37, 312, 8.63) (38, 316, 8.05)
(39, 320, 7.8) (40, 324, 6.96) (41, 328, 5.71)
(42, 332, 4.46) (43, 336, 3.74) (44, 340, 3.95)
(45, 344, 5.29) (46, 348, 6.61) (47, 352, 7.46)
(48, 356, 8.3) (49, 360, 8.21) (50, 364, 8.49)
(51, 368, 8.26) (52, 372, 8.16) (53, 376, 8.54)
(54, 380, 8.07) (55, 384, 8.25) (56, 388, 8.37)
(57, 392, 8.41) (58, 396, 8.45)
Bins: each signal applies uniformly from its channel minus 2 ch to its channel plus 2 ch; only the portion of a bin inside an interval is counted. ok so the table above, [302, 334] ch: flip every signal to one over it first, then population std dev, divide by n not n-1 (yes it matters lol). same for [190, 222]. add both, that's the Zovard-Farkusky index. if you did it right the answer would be 0.039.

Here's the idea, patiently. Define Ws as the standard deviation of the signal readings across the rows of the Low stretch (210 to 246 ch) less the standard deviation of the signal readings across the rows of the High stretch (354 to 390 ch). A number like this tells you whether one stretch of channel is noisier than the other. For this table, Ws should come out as 0.0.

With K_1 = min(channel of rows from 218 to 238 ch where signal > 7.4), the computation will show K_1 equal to 232 ch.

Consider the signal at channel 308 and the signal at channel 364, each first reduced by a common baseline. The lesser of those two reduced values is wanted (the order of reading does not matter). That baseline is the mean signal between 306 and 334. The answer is 1.3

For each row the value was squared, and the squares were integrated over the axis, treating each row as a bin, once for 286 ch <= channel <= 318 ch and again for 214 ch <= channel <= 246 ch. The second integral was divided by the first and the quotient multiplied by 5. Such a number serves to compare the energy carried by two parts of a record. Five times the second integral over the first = 4.0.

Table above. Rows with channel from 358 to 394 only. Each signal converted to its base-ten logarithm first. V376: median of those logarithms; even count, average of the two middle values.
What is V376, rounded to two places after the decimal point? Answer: 0.92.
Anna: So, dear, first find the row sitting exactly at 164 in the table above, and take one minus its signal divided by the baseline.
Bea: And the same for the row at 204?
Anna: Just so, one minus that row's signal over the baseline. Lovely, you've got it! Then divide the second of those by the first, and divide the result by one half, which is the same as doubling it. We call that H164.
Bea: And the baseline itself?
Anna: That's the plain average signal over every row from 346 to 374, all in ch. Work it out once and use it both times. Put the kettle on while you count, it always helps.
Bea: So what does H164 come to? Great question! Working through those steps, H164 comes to 12.5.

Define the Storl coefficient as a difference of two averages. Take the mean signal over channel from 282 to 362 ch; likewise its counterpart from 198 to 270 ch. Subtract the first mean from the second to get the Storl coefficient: 0.2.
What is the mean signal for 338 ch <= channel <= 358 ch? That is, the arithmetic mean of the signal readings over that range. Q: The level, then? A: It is 6.3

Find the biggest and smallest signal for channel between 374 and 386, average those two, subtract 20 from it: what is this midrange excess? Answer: -11.7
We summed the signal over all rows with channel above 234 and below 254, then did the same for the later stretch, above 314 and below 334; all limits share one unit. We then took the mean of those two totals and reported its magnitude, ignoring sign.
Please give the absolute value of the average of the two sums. 34.7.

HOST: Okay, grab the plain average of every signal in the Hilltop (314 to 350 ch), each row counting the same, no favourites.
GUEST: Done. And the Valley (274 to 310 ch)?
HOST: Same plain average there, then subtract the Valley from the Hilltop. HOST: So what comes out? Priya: -2.1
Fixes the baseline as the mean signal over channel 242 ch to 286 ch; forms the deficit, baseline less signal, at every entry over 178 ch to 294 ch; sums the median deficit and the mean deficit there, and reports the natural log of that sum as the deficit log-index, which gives -1.2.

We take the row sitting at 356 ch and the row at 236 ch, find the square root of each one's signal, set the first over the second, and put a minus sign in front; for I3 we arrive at -1.08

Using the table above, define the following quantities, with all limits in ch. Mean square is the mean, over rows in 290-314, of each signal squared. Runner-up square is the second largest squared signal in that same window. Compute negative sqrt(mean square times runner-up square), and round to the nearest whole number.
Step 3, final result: -70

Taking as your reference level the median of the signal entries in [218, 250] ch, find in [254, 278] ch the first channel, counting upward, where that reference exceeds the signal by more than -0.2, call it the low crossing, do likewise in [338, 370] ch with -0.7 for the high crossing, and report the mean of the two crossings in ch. 302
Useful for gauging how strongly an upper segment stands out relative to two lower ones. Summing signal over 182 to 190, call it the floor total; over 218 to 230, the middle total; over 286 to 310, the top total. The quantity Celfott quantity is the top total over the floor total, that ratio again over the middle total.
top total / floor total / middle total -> 0.173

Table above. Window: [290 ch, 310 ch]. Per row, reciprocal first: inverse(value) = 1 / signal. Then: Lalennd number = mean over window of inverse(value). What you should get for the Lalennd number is 0.123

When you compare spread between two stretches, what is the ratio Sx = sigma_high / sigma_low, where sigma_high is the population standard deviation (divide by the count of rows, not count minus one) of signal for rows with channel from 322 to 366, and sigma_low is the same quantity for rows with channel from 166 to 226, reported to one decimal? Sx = 2.9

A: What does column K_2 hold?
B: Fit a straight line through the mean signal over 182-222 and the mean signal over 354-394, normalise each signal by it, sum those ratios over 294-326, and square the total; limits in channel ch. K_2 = 67.1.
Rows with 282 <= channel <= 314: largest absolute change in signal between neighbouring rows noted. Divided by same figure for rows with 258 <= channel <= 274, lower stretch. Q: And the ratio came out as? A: 0.6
